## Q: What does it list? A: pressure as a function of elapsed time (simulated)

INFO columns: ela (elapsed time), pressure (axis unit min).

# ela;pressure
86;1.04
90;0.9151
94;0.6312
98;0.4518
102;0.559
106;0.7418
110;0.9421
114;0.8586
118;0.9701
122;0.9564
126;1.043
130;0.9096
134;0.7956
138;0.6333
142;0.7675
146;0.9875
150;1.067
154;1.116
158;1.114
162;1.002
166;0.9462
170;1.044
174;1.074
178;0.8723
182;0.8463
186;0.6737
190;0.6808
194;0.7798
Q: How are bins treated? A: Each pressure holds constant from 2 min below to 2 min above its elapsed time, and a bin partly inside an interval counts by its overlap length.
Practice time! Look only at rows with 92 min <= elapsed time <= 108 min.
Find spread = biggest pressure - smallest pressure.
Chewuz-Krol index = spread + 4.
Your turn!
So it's 4.290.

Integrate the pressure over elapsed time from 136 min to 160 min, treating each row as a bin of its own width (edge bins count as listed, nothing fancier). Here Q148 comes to 23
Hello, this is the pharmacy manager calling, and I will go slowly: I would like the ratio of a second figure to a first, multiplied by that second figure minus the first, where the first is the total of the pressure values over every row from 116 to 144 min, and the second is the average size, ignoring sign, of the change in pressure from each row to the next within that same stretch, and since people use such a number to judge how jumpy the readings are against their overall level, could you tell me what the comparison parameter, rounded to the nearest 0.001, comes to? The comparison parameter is -0.105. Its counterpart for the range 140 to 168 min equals -0.085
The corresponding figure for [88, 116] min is -0.167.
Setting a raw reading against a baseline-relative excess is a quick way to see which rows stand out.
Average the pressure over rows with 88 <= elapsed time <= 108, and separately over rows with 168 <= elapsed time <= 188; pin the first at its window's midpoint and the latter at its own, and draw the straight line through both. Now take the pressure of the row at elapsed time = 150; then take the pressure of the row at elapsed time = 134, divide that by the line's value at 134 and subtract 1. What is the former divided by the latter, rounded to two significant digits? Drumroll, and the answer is 31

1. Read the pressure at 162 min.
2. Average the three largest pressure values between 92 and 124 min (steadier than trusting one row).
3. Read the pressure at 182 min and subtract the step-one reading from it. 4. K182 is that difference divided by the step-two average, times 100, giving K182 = -16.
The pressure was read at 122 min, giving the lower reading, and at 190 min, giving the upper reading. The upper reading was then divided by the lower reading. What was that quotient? 0.7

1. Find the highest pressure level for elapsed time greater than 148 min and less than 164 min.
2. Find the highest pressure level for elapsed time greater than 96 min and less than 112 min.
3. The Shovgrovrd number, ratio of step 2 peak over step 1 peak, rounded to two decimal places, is 0.84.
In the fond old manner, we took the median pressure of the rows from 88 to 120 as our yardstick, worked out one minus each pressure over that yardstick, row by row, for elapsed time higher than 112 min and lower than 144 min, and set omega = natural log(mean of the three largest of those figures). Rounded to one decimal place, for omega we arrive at -2.5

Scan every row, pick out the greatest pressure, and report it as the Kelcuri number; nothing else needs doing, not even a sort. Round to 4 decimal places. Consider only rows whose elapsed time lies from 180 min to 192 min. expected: 0.8463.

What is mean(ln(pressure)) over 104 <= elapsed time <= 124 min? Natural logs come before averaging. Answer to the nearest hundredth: -0.12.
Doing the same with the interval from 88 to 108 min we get -0.44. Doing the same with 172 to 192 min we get -0.20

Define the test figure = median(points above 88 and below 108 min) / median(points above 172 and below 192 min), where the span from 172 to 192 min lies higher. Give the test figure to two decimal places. 0.75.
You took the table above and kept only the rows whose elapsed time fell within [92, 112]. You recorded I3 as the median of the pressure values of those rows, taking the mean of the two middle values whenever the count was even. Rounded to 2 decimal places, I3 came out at 0.63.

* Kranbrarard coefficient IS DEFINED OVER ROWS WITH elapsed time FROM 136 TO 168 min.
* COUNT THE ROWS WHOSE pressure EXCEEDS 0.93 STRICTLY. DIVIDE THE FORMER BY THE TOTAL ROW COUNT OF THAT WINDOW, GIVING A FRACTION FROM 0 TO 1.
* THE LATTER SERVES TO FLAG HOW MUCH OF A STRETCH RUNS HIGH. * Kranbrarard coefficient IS 0.75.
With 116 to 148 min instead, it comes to 0.50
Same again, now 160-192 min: 0.50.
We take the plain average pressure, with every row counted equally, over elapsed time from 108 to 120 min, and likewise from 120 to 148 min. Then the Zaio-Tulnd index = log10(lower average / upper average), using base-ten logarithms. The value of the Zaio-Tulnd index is 0.03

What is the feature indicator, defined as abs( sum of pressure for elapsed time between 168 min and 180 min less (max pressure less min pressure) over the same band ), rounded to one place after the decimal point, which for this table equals 2.8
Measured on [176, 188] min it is 2.2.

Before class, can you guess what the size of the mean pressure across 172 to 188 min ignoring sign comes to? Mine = 0.87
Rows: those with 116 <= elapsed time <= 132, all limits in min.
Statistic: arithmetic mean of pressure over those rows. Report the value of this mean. 0.97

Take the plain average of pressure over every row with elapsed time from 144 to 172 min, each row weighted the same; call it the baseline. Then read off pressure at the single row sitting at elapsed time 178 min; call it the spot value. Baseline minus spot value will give 0.17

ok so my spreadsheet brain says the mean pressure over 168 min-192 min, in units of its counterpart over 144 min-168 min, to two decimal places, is 0.83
